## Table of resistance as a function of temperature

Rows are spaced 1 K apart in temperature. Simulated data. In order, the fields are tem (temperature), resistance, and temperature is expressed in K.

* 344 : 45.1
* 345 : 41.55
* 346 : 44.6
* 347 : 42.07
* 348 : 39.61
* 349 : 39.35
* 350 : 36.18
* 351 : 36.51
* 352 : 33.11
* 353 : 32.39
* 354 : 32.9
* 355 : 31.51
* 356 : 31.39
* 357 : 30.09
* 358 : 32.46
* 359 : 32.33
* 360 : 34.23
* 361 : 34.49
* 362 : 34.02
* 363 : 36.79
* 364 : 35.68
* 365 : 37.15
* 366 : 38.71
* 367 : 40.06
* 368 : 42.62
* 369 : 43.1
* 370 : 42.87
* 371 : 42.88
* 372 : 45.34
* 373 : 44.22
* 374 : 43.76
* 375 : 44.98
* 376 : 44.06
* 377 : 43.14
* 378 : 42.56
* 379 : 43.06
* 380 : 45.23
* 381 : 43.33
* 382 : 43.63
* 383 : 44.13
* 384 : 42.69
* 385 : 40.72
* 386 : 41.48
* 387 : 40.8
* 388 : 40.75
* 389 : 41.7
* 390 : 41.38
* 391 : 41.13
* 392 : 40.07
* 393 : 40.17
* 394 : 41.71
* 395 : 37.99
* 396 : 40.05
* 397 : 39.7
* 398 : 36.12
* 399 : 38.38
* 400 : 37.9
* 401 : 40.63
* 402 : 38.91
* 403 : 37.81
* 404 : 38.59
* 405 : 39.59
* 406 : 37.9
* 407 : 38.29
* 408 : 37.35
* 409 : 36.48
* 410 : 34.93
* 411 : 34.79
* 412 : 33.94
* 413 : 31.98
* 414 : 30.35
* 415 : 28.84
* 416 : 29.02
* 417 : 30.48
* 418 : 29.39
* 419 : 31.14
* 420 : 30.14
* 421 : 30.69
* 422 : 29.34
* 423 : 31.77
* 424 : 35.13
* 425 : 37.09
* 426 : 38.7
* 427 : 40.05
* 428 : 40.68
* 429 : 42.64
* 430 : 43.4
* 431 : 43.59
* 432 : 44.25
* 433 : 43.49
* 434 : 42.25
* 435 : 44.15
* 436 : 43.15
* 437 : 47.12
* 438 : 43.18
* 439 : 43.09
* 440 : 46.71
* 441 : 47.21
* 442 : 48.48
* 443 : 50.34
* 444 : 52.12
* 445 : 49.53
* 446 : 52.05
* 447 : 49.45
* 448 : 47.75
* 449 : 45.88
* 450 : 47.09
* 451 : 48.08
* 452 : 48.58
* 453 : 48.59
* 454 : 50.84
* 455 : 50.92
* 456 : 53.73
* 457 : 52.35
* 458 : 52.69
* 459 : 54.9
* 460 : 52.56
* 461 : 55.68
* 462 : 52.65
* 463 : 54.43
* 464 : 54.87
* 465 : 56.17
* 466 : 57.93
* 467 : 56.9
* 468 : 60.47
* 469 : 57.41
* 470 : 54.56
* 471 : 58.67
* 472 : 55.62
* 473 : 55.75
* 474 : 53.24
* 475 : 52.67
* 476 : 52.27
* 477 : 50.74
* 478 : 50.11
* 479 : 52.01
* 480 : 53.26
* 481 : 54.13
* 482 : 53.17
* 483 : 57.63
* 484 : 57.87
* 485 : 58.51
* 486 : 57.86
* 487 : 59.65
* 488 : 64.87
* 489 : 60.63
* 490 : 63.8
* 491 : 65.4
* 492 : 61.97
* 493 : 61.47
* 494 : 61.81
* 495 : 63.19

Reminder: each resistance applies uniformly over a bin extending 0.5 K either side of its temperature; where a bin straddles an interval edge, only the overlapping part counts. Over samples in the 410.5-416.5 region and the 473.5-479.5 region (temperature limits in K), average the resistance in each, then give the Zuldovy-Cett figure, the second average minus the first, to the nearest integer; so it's 20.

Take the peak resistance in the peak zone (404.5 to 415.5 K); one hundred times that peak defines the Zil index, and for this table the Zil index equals 3959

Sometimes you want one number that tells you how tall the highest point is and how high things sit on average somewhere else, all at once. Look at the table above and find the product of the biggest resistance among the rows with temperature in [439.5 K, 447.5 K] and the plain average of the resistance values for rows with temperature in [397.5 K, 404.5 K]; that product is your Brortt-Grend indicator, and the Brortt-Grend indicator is 1998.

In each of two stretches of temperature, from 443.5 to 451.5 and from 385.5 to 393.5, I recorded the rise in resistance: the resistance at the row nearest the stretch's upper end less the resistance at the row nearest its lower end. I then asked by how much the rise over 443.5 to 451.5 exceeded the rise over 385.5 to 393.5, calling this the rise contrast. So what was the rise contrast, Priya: -3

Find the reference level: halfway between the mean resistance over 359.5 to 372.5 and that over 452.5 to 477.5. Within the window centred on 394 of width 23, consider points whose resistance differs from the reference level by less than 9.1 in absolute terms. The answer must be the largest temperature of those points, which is 405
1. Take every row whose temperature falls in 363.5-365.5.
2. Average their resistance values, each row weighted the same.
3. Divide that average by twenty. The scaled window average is 1.8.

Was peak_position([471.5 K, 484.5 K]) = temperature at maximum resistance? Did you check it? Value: 484 K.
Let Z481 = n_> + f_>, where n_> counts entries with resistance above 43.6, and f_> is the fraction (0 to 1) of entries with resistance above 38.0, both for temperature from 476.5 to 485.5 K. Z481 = 10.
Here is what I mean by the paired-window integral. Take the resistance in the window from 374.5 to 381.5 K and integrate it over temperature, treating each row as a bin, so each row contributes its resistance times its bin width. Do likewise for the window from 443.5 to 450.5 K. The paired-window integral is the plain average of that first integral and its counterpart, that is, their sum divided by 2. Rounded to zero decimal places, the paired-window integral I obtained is 325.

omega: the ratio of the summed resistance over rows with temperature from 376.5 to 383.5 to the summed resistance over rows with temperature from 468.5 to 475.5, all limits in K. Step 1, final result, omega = 0.79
